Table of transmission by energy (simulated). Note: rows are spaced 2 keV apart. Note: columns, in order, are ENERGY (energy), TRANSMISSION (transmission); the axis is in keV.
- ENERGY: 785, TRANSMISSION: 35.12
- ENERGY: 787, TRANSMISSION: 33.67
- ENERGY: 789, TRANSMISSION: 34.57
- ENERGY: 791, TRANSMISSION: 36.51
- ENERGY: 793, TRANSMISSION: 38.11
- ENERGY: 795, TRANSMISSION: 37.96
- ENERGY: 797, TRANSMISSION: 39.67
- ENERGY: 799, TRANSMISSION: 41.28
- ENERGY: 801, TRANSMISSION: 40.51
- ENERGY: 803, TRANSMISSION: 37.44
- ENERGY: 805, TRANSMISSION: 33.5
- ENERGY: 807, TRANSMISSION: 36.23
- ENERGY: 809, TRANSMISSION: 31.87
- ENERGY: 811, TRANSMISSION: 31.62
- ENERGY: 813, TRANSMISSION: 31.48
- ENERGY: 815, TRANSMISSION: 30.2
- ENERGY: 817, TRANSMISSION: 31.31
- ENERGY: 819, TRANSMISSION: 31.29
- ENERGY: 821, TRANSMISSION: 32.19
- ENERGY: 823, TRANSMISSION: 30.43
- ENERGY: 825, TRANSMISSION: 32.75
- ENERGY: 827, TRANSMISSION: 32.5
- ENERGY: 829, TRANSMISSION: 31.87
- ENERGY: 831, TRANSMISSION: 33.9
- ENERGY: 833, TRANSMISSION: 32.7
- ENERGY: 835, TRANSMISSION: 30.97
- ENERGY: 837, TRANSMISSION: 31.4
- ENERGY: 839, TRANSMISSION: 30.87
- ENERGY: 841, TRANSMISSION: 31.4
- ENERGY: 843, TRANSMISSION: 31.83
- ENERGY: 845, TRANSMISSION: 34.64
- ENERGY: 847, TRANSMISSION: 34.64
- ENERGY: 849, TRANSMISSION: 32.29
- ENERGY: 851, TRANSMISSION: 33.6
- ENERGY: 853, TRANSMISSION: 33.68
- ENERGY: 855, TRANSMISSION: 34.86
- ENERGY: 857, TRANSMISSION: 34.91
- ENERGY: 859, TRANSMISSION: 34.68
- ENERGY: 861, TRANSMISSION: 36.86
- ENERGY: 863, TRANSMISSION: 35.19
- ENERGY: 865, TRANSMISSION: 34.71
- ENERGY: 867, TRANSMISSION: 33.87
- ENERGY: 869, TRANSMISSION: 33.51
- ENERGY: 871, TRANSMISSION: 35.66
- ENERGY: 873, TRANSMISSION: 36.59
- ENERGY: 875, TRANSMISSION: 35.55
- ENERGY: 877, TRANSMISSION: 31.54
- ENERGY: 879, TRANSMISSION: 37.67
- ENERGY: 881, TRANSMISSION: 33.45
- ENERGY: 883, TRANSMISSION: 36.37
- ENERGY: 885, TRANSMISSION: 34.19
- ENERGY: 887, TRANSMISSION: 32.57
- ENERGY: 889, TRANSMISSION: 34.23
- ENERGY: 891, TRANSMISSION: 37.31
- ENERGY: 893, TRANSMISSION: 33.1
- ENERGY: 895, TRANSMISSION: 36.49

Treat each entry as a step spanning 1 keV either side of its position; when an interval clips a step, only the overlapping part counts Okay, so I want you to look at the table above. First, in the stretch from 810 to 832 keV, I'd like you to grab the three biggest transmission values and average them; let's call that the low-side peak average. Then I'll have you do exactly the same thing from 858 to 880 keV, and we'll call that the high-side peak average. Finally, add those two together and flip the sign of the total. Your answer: -70.1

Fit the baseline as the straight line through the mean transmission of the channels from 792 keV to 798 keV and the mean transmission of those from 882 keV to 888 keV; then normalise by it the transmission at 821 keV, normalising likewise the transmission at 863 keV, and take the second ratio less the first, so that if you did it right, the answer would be 0.13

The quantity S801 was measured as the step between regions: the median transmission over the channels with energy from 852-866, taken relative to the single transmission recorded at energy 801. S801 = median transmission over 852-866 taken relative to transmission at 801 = -6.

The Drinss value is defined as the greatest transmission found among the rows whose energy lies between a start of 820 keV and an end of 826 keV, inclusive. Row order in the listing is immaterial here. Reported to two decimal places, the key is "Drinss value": 32.75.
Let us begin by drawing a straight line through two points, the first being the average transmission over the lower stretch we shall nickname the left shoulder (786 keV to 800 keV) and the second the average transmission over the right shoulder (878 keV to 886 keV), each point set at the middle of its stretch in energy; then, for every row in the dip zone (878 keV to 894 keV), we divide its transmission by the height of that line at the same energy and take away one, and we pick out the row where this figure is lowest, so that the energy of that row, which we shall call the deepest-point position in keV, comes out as 887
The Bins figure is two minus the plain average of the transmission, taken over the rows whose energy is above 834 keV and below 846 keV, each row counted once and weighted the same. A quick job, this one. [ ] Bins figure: -29.9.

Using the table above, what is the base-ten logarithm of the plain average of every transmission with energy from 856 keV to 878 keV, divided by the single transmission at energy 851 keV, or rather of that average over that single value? 0.016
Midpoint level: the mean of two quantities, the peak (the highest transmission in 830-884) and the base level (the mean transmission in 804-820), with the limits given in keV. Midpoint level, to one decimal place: 34.9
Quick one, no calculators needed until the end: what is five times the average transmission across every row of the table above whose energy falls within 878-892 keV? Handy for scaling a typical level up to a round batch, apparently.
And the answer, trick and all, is 176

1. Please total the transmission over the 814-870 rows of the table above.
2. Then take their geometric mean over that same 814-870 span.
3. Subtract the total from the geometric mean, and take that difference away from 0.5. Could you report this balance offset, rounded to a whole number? 891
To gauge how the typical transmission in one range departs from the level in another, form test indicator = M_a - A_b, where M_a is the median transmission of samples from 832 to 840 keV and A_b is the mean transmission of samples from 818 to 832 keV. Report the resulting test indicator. -0.9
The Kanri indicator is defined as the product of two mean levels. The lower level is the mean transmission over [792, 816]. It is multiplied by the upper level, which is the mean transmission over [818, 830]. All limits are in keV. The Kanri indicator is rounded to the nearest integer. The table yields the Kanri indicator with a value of 1141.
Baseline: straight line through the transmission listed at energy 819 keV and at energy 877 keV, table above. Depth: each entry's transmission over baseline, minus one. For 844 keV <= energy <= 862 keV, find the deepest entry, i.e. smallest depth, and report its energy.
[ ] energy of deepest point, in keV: 849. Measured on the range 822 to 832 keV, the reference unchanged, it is 823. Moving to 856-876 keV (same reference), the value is 869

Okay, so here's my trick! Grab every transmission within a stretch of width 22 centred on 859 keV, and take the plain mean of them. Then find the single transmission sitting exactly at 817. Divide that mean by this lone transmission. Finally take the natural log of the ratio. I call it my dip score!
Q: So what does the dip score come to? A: 0.09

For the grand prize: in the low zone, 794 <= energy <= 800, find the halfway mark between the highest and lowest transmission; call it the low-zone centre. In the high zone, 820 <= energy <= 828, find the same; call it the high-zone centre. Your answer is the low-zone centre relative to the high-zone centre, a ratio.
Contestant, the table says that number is 1.25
